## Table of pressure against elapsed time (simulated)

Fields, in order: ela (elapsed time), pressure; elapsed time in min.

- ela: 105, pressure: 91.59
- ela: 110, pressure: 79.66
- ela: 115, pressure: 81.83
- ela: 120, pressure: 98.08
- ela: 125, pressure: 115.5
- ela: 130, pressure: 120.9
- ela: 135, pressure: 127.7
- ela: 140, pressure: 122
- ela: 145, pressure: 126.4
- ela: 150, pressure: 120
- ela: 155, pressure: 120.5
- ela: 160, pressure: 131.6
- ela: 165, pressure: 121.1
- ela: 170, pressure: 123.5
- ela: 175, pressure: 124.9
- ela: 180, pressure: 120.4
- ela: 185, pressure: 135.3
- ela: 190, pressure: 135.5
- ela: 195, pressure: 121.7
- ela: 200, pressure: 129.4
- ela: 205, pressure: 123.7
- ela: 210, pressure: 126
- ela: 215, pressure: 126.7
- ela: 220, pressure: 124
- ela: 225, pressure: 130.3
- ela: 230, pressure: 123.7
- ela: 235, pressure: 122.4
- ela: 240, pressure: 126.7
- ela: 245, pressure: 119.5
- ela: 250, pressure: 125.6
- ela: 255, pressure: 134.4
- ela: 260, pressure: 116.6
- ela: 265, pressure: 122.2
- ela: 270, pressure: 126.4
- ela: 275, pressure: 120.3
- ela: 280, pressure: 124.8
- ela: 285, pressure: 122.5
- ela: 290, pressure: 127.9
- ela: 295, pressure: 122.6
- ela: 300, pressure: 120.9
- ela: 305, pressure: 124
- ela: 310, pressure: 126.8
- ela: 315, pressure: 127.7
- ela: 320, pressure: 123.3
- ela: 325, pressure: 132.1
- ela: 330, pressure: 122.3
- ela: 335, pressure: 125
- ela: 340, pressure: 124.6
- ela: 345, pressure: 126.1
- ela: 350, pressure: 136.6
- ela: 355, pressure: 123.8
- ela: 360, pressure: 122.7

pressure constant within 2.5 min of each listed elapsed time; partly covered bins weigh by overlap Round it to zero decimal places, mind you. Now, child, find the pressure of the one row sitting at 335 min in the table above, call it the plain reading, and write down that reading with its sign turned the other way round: -125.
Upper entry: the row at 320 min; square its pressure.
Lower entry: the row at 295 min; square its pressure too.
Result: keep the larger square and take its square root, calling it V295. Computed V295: 123.3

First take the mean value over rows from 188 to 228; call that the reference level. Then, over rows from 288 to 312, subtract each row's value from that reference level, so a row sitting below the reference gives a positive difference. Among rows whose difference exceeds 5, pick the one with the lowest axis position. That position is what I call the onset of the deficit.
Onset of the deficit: 300 min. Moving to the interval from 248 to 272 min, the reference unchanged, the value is 260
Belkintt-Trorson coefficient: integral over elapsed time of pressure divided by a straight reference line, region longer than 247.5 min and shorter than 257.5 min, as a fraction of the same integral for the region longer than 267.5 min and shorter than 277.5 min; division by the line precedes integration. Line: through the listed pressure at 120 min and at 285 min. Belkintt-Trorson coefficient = 1.08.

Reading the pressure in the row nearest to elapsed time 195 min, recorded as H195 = 121.7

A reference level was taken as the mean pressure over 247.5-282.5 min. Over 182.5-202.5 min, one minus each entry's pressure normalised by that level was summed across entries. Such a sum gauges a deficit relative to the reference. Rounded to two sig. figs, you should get -0.20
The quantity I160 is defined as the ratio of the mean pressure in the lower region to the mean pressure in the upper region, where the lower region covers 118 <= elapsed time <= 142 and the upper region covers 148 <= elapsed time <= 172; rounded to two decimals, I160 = 0.95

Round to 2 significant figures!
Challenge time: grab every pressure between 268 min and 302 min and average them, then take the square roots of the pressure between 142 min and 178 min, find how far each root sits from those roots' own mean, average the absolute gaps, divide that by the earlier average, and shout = 0.0011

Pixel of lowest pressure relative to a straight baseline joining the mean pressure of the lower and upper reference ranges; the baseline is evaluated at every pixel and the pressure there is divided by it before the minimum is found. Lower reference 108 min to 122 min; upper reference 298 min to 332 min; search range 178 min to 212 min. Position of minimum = 205 min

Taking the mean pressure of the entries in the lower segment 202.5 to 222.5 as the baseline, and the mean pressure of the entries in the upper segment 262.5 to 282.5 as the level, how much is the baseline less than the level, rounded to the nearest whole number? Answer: -2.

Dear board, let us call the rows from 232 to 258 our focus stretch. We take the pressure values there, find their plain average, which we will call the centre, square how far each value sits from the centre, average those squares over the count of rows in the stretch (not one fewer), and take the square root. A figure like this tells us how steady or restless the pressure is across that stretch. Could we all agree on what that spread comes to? 5.0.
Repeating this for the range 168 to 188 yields 5.6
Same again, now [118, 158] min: 8.6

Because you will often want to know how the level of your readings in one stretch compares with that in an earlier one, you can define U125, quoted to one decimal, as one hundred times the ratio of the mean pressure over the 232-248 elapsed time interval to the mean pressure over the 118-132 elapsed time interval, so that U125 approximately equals 110.2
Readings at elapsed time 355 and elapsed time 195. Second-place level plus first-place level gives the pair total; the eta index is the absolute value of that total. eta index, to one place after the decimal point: 245.5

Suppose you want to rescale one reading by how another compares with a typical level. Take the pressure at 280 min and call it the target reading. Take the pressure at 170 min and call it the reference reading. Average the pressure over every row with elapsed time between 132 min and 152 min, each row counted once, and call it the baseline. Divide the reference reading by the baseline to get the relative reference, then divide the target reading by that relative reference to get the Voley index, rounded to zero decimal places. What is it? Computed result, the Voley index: 125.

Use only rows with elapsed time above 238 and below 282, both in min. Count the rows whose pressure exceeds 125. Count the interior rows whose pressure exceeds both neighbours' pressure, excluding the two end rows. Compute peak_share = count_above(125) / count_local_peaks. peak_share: 2.0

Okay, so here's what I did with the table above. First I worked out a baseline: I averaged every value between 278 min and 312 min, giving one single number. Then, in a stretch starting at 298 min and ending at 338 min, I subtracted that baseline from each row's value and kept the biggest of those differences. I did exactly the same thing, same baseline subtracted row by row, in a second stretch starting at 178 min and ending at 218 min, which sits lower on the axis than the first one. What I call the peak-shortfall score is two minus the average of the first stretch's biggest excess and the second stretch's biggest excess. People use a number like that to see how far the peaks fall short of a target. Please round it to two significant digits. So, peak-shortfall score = -7.6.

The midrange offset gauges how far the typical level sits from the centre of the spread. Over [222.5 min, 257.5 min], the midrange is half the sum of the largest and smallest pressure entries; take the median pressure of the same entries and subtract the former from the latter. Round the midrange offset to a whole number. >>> -1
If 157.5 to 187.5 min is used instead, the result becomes -4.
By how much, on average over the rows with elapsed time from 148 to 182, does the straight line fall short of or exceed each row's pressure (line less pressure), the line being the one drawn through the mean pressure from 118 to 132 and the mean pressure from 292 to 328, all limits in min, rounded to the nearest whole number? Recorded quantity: -9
